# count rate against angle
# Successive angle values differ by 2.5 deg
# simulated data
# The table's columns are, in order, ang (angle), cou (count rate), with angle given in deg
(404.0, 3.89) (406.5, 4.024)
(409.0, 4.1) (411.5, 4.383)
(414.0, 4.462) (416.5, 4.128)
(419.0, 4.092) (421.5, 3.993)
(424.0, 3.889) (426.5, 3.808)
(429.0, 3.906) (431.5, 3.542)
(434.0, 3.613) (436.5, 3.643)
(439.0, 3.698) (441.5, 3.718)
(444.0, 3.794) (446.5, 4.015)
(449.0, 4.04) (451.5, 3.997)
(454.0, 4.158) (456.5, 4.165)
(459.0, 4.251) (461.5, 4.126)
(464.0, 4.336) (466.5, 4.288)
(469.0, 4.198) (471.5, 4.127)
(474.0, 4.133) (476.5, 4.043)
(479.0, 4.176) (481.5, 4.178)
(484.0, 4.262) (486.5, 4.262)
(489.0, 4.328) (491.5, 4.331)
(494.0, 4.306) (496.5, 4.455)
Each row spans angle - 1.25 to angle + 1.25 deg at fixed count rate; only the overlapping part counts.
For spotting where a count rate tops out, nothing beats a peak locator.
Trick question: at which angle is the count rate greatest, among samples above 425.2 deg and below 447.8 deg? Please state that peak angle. 446.5 deg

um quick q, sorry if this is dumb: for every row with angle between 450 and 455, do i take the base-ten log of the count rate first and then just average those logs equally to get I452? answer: 0.610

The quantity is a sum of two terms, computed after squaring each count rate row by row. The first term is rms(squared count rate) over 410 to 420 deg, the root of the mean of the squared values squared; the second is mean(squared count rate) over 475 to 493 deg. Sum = 36.1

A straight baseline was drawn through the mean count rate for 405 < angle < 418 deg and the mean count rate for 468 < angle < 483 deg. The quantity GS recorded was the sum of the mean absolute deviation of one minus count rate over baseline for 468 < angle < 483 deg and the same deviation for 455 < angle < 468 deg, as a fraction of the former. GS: 2.68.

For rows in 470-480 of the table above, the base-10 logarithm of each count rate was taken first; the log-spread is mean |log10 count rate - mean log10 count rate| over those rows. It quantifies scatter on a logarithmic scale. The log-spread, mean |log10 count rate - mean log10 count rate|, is 0.0041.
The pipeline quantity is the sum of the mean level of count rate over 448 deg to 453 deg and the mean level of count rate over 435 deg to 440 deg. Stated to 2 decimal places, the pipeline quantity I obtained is 7.69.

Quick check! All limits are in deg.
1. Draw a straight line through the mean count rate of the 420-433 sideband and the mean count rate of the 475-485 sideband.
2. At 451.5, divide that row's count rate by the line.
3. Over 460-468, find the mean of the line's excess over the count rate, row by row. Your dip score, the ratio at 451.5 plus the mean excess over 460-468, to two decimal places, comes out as 0.82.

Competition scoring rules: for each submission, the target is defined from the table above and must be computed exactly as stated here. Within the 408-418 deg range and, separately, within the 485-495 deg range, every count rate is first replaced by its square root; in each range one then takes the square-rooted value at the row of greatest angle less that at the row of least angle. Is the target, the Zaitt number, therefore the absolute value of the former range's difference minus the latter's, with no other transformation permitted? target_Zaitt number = 0.004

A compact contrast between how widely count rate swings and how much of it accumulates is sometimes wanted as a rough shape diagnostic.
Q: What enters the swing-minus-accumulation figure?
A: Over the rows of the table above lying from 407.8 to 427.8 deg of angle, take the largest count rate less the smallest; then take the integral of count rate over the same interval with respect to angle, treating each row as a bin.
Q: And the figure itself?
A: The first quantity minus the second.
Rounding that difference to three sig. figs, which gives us -81.5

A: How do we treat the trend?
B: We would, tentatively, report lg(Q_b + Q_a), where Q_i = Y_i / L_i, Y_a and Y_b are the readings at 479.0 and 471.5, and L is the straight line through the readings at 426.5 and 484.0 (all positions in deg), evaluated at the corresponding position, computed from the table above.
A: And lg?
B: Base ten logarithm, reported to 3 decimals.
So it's 0.297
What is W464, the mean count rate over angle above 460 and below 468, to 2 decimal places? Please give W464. 4.25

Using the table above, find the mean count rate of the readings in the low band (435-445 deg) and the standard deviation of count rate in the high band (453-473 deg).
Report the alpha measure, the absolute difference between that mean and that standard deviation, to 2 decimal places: 3.64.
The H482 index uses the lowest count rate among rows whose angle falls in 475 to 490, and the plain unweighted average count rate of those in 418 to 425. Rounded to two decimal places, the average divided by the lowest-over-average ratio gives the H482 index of 3.94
